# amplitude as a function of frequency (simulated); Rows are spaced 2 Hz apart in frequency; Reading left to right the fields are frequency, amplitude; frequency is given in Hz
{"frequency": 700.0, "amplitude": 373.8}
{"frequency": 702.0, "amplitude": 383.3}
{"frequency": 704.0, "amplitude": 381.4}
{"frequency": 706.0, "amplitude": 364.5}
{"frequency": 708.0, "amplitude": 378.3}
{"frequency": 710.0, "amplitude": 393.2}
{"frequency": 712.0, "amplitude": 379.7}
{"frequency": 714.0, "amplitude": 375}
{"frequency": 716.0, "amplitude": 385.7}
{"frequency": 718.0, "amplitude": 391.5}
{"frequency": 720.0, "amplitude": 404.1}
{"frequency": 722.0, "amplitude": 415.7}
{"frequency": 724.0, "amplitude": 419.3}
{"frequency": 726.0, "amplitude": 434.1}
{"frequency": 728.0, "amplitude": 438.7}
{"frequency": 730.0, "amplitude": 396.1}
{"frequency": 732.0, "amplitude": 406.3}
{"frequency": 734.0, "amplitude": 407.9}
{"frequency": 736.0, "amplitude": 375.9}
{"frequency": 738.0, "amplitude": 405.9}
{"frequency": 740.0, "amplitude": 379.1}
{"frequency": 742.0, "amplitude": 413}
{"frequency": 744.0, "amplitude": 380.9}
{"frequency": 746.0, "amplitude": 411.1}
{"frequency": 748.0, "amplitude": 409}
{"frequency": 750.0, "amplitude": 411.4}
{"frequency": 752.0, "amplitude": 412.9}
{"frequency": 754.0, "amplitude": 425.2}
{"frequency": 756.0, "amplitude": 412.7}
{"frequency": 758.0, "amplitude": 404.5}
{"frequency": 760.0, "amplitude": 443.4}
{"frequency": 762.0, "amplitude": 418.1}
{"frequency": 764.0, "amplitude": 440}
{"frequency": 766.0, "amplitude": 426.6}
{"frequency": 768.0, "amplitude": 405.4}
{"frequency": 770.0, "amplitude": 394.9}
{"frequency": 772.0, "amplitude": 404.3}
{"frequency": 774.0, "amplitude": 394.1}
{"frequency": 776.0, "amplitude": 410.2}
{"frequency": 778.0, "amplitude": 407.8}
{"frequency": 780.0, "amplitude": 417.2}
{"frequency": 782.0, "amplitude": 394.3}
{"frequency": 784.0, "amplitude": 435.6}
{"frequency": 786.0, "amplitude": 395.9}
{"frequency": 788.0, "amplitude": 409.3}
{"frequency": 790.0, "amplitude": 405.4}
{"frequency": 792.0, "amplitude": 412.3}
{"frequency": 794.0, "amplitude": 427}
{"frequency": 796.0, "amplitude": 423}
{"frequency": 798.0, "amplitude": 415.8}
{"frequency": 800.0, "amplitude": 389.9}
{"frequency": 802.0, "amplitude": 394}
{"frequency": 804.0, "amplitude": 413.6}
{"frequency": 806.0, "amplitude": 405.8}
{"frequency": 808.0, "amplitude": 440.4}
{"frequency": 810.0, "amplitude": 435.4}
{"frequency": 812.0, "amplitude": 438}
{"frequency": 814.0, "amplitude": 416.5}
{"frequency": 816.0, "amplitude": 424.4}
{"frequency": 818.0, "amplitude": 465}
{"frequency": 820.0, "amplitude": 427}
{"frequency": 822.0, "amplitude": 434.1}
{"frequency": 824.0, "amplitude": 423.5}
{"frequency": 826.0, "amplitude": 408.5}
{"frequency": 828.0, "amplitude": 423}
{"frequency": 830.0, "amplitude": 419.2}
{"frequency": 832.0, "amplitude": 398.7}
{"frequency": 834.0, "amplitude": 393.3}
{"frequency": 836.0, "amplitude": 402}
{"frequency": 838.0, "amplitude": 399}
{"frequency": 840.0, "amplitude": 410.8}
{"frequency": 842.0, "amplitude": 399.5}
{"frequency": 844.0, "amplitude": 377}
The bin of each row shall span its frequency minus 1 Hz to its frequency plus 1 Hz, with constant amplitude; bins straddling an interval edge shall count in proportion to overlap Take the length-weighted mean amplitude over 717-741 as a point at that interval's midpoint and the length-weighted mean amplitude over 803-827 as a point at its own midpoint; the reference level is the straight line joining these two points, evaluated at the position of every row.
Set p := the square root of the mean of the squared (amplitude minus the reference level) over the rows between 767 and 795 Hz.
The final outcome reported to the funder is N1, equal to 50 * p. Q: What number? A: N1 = 784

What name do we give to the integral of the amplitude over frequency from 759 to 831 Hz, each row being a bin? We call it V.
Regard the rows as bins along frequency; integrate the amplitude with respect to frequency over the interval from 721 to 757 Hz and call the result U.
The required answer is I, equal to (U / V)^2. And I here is 0.2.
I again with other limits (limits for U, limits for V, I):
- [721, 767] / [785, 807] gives 4.5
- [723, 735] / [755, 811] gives 0.0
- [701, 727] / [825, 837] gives 4.4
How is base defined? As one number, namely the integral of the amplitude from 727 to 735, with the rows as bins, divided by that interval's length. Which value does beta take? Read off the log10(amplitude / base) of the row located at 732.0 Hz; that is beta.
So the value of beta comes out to -0.0063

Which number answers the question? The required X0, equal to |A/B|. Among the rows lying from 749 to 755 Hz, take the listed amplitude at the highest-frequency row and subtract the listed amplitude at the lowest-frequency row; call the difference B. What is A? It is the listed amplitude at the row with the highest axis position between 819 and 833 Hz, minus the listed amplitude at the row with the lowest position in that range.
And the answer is 2.1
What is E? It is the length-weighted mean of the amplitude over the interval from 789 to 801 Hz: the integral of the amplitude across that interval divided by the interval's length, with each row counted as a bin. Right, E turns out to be 412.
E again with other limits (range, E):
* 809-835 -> 424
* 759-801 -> 413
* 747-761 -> 417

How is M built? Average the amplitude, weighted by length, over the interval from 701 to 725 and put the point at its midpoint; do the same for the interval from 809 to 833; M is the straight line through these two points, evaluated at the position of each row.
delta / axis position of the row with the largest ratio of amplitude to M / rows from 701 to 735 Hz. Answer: 728.0 Hz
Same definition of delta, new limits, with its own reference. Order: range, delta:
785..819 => 818.0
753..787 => 760.0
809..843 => 818.0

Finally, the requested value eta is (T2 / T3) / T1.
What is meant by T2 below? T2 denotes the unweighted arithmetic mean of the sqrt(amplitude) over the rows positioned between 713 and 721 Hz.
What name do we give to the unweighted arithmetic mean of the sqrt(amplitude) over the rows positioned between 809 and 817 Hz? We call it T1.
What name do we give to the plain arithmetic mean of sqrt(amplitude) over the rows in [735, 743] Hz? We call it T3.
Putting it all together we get 0.0480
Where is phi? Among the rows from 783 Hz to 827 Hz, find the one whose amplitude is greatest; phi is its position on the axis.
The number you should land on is 818.0 Hz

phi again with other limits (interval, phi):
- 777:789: 784.0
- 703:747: 728.0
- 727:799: 760.0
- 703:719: 710.0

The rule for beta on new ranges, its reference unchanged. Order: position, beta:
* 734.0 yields -0.0046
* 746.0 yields -0.0012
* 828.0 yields 0.0112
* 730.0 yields -0.0174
